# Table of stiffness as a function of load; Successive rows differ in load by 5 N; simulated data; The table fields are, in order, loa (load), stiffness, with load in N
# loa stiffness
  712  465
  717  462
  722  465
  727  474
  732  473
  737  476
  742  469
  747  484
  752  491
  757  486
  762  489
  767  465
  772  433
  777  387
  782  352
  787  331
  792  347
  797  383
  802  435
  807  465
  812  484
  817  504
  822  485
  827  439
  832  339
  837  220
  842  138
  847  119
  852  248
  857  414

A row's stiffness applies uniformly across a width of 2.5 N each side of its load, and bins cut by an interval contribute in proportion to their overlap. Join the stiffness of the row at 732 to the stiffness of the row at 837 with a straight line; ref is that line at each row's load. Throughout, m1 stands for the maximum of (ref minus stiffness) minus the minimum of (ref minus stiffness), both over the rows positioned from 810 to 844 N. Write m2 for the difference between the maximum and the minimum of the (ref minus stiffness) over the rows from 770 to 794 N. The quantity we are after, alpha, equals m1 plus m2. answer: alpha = 372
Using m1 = 306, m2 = 66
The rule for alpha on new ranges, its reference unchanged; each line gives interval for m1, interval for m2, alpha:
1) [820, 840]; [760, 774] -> 261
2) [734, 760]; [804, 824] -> 121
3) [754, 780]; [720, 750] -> 145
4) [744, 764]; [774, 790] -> 73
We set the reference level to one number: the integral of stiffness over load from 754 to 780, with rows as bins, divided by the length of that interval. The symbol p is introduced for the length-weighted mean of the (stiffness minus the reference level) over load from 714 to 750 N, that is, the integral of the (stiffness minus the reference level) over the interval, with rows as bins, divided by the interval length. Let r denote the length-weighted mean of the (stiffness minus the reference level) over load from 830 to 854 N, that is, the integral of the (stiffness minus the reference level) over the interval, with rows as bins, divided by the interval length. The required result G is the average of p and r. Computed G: -110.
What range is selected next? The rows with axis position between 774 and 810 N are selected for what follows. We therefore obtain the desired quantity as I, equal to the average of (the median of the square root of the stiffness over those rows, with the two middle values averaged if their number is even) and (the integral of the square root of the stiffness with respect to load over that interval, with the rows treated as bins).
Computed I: 364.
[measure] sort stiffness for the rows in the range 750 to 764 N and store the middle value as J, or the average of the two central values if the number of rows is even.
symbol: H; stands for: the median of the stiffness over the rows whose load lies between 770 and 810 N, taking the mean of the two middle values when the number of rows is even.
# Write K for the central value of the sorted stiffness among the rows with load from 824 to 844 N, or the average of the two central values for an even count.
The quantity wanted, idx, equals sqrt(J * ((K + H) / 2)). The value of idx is 403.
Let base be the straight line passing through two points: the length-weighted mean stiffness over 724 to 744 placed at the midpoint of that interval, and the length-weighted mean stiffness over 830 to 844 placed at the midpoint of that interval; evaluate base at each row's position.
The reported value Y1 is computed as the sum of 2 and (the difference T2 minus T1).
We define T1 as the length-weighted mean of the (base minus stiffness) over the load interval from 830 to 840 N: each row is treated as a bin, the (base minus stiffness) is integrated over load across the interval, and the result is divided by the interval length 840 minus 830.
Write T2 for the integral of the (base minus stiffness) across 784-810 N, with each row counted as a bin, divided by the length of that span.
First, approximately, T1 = -33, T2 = -68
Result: -33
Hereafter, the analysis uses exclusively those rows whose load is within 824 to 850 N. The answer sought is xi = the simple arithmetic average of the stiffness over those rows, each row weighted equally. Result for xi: 251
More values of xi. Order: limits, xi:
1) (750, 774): 473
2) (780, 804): 370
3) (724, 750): 475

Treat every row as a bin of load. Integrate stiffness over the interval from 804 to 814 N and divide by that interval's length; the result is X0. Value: 472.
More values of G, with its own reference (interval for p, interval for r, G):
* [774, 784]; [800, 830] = -31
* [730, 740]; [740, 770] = 26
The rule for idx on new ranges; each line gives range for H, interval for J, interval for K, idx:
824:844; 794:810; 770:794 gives 371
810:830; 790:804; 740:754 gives 431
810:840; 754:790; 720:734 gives 450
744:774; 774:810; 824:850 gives 367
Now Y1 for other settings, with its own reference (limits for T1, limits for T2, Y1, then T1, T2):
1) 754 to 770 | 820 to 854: 24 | -71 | -50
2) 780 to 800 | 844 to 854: 41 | -13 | 26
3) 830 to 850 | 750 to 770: -90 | 23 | -69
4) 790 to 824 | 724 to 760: 119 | -142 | -25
